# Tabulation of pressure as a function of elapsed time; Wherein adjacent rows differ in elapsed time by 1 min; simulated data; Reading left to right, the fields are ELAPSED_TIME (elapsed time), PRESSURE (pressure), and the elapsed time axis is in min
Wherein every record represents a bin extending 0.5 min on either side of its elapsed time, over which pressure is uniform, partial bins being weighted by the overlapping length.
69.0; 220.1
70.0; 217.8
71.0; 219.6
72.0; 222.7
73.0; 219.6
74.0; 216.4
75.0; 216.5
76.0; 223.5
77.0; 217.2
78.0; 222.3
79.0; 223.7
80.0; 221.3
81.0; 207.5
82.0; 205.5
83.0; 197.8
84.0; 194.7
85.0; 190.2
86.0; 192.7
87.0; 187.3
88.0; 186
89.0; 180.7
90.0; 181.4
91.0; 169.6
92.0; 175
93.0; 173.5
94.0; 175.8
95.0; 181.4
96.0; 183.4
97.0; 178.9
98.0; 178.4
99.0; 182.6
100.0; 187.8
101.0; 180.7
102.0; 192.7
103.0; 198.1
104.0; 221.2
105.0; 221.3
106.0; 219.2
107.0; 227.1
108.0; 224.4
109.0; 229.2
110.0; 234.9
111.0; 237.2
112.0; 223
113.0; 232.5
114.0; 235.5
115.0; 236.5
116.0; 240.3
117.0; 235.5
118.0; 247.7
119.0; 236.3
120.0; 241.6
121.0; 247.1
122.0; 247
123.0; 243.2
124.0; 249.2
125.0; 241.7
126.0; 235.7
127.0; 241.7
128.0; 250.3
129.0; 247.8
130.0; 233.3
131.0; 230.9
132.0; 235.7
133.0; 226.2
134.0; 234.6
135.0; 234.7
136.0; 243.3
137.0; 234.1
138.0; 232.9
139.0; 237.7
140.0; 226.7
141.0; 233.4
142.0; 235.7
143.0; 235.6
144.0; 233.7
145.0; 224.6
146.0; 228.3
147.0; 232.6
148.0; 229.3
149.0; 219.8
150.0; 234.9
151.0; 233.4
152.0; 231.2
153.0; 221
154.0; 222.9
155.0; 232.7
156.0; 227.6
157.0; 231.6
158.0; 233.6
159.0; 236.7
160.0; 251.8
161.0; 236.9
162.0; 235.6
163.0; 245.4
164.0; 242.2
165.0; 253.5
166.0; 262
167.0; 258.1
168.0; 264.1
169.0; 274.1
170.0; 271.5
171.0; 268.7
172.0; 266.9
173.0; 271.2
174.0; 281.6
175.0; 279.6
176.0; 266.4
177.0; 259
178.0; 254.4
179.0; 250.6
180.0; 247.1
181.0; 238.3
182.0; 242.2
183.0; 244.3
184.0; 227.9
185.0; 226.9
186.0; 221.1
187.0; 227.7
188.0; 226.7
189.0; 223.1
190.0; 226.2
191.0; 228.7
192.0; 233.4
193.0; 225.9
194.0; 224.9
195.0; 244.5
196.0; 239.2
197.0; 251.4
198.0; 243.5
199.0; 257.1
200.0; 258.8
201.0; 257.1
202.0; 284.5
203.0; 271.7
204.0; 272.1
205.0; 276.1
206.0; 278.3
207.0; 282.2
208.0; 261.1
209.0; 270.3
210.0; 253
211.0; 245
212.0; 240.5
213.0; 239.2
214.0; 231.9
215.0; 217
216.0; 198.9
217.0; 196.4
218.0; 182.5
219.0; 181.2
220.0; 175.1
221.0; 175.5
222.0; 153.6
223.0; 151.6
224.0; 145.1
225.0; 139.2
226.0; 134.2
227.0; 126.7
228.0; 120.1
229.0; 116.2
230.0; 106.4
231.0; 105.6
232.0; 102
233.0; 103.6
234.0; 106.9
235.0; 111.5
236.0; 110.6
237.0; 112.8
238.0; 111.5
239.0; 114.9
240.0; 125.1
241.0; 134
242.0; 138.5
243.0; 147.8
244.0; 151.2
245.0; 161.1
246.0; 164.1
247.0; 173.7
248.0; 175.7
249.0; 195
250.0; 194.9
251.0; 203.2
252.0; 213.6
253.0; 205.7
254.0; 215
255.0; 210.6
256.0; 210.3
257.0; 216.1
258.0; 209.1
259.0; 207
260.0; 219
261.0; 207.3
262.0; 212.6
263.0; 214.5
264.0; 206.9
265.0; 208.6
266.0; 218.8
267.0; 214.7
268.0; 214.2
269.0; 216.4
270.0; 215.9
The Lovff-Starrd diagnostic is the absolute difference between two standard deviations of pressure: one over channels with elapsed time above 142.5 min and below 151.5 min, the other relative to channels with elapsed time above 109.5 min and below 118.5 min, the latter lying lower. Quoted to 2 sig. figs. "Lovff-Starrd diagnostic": 1.2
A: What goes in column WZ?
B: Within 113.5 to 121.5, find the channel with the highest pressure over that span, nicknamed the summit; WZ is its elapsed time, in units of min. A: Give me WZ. 118.0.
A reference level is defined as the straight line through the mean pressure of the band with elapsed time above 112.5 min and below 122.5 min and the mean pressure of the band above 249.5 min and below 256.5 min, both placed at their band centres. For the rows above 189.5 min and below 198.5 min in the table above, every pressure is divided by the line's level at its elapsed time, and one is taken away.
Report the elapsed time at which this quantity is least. 194.0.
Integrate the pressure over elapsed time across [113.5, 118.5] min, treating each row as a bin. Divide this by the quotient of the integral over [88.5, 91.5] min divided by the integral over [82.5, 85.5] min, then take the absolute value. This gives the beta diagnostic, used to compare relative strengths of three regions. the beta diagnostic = 1310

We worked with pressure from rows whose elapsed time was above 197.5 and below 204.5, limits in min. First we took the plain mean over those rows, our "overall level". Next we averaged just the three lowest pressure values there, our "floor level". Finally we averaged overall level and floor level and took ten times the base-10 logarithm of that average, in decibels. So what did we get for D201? 24.1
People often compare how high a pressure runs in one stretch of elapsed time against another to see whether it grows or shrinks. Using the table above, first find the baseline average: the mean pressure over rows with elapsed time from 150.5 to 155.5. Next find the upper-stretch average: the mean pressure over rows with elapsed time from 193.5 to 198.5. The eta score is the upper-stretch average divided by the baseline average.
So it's 1.05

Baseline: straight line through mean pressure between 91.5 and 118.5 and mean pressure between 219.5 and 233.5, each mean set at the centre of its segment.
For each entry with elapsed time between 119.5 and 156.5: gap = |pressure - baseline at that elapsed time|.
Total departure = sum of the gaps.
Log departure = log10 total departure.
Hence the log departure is 3.23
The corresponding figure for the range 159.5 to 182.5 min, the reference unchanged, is 3.32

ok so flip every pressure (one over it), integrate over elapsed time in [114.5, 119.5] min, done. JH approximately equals 0.021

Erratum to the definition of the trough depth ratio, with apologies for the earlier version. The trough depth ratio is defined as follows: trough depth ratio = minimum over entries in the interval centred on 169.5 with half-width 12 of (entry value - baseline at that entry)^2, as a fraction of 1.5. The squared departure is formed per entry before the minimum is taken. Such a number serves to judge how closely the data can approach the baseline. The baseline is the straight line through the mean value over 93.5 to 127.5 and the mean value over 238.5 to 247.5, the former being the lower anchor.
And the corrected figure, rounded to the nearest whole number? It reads 1072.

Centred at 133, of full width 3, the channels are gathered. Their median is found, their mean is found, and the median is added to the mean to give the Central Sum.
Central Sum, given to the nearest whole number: 467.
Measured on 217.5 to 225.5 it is 327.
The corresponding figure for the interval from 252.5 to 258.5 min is 422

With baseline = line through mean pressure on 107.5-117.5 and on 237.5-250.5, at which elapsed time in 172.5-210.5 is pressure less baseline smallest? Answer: 186.0 min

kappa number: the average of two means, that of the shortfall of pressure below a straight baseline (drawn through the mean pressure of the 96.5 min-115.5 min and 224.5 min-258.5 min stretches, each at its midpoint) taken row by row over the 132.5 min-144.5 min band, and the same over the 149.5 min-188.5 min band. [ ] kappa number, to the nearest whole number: -49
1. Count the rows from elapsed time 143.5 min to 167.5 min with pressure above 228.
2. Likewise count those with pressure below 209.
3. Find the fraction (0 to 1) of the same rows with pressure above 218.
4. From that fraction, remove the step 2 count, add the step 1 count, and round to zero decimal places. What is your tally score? 20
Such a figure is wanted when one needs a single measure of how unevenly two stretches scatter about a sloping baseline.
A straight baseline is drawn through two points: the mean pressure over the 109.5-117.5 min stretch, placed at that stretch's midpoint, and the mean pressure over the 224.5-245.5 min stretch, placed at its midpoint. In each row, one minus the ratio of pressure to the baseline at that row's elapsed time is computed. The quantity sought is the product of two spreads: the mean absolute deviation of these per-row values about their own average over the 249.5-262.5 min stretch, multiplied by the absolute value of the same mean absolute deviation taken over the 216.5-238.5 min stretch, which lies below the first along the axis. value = 0.013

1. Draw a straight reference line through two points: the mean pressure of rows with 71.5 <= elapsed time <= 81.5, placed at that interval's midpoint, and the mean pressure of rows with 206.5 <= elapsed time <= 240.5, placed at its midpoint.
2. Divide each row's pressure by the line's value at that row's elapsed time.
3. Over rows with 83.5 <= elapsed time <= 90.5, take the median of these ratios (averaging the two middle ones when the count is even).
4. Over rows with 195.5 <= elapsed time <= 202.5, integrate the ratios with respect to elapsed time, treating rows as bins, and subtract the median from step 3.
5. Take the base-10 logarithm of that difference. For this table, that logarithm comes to 0.97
